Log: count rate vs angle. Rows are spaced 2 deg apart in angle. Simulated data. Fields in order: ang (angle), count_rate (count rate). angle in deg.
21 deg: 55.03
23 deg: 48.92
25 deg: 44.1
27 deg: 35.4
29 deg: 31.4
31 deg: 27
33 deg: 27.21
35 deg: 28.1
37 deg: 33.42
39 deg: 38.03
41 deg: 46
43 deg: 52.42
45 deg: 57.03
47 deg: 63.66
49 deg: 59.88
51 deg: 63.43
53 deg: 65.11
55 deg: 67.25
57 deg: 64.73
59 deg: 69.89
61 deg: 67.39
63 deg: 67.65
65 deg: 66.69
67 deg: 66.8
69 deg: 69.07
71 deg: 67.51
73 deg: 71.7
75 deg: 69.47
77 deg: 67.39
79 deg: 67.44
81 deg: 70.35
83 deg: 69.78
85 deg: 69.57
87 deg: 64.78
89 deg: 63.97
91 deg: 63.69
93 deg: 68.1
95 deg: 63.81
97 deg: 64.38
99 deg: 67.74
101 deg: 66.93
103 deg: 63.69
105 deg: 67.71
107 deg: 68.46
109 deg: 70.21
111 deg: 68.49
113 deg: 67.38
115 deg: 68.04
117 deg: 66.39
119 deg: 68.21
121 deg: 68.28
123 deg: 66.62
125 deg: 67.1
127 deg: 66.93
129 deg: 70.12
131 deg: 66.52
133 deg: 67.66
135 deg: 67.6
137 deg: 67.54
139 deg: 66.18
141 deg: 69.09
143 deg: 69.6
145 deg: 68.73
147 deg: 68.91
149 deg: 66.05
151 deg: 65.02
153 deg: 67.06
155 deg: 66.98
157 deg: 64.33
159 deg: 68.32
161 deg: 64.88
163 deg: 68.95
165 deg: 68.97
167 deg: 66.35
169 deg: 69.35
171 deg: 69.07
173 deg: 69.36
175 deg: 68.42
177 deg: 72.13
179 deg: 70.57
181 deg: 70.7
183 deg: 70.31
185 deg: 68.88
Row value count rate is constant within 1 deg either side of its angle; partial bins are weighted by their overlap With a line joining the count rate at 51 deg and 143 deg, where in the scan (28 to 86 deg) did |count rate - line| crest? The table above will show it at 31 deg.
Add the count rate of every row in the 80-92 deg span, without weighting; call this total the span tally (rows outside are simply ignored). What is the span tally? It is 402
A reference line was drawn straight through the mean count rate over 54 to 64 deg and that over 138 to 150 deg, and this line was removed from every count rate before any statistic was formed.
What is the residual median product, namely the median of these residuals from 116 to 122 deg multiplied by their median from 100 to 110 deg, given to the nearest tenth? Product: 0.0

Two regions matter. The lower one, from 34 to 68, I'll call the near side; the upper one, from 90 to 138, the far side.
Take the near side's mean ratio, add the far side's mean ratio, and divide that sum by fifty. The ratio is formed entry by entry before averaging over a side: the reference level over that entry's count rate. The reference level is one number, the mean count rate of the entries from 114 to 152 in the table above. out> 0.045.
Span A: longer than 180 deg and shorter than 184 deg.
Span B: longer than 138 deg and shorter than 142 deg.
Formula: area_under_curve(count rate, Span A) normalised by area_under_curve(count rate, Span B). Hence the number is 1.04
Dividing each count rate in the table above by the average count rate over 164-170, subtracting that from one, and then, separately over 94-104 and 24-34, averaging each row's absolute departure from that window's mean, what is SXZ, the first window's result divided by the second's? 0.30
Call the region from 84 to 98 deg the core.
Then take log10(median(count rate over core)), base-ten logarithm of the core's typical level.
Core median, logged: 1.809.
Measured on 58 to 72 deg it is 1.829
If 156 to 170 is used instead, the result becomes 1.835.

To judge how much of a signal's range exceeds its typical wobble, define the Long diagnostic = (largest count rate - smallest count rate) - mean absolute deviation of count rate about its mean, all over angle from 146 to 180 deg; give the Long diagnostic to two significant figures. 6.1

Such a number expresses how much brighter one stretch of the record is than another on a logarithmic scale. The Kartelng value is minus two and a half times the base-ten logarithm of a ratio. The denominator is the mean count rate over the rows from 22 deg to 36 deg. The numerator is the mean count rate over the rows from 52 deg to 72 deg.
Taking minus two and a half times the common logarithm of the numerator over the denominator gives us -0.72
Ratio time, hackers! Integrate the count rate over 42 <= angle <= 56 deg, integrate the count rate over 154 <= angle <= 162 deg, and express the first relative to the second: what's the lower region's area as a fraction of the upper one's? 1.62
